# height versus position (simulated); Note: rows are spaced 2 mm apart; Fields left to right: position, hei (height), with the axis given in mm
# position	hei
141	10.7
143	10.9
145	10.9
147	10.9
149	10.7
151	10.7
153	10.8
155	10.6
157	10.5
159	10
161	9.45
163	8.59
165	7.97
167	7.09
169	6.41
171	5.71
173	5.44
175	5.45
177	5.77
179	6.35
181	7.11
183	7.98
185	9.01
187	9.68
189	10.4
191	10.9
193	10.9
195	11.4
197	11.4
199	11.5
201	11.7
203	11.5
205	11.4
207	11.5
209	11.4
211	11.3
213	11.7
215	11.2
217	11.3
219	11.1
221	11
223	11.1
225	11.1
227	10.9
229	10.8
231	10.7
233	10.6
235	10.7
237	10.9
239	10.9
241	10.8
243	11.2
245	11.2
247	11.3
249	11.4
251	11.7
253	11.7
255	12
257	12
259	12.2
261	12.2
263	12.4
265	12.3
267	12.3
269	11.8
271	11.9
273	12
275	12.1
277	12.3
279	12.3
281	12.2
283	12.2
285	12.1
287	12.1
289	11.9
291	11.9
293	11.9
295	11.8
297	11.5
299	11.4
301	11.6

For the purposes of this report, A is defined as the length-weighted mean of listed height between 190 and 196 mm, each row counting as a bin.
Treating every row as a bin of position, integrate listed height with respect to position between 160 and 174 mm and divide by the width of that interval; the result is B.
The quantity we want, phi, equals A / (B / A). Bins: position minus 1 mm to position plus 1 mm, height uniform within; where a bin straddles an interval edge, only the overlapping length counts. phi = 17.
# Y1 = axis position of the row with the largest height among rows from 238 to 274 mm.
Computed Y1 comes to 263 mm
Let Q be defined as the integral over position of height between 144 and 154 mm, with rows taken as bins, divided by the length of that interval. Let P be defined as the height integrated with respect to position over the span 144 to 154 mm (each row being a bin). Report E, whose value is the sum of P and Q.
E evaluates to 119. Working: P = 108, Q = 10.8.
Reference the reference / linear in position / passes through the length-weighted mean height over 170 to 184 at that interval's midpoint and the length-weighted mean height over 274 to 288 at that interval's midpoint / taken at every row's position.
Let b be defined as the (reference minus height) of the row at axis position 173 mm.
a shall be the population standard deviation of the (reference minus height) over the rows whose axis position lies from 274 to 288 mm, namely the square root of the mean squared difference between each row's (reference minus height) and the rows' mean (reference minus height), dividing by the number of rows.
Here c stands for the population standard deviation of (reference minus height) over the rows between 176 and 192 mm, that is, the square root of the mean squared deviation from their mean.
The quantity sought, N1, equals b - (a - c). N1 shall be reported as 2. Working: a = 0.27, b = 0.6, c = 1.52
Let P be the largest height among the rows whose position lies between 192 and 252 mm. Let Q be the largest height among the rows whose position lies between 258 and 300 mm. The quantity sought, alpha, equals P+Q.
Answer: 24.1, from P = 11.7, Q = 12.4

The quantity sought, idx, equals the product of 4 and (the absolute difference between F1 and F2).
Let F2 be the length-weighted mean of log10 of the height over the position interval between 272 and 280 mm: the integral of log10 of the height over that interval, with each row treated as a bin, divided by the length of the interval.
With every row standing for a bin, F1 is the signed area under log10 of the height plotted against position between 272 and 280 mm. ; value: 30.4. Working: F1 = 8.7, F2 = 1.085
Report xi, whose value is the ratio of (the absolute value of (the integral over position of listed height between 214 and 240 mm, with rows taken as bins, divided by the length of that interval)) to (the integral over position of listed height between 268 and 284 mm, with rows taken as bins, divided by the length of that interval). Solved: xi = 0.90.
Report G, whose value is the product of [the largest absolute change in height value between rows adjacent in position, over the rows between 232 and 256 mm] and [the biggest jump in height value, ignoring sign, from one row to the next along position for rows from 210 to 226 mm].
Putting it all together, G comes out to 0.20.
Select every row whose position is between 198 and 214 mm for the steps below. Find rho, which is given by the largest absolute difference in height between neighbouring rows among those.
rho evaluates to 0.40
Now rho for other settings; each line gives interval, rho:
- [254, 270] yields 0.50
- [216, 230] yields 0.20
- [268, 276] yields 0.10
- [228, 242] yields 0.20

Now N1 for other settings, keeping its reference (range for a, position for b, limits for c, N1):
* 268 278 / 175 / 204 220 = 1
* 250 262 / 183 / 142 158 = -1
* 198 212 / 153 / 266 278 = -6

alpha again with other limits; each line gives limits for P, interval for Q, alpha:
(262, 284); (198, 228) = 24.1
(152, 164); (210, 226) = 22.5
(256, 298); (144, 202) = 24.1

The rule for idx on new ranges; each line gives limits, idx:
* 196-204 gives 29.7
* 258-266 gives 30.5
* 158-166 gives 26.7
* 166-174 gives 22.0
